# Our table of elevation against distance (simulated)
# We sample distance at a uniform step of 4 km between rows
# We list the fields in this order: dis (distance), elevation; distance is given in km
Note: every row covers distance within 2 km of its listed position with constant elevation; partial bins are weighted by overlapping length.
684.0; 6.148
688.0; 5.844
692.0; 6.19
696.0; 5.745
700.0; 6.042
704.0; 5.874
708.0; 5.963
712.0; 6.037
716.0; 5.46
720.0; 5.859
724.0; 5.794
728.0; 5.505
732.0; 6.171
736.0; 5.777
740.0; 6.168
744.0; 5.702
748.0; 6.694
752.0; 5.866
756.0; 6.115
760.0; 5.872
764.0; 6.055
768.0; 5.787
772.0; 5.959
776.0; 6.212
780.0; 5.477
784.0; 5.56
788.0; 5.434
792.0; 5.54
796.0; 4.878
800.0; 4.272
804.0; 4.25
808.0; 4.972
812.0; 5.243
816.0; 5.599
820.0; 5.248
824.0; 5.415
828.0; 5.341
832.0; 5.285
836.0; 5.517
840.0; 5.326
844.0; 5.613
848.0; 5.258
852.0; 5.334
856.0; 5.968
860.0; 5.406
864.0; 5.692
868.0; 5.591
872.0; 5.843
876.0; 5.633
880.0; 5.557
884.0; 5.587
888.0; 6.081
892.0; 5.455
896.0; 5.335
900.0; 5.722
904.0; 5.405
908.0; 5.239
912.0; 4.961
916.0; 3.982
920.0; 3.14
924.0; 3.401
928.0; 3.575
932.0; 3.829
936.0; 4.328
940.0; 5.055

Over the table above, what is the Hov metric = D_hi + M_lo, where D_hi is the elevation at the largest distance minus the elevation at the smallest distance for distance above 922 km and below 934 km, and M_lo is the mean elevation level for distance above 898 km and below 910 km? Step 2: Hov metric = 5.9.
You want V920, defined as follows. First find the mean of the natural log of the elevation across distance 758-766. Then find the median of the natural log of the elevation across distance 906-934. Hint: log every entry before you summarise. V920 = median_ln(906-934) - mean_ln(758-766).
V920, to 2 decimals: -0.44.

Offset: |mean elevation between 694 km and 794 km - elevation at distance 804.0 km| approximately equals 1.6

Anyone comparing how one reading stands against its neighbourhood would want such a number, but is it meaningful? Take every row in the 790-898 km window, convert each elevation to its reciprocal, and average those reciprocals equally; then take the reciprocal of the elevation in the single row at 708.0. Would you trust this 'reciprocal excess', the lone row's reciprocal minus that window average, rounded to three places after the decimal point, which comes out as -0.019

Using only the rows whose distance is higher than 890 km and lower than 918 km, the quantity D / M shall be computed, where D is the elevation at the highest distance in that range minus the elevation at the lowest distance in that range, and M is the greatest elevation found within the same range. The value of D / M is -0.26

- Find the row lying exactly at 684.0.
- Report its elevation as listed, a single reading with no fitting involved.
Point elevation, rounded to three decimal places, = 6.148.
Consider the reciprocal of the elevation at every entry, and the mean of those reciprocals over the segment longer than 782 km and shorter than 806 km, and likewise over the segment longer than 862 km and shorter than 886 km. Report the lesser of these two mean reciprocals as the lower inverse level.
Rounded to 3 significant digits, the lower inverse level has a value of 0.177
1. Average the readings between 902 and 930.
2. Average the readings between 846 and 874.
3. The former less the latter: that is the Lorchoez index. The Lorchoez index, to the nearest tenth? -1.3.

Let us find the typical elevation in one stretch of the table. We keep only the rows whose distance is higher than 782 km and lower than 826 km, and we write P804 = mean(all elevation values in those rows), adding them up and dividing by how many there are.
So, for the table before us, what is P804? 5.13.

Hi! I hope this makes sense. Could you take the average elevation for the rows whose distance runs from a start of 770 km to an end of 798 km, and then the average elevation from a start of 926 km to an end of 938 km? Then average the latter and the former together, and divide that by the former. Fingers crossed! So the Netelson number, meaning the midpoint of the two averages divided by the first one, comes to 0.85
